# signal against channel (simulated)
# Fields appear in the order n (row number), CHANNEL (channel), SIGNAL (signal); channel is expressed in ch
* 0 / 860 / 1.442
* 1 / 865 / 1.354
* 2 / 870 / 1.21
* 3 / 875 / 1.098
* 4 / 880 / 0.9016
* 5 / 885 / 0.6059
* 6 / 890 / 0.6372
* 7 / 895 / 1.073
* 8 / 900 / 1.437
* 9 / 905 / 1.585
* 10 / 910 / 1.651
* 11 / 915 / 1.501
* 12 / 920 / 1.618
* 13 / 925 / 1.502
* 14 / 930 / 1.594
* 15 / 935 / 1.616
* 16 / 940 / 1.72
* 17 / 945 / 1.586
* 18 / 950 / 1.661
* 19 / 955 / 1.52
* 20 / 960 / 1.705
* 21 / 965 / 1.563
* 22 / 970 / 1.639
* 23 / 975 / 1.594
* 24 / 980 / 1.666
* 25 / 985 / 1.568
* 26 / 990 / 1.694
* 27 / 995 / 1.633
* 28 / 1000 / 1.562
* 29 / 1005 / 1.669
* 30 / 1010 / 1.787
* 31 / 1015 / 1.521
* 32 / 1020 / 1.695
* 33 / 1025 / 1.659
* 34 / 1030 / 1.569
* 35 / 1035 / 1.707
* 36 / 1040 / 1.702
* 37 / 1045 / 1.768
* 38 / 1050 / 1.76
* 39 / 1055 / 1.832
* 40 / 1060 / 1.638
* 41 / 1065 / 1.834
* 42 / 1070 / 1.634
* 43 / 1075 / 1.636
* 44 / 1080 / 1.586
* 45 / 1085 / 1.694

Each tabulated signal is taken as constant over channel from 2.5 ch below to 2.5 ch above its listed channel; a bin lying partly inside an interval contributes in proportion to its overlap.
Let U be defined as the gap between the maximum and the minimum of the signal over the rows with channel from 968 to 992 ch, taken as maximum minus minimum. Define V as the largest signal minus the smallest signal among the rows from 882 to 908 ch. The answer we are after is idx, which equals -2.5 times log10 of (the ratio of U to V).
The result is 2.2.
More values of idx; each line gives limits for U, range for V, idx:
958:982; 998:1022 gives 0.7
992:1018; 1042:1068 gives -0.3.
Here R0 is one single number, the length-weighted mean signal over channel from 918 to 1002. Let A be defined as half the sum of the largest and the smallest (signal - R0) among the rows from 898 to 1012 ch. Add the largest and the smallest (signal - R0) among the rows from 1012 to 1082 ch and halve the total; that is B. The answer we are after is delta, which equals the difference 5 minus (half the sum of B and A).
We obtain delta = 4.97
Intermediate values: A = -0.002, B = 0.1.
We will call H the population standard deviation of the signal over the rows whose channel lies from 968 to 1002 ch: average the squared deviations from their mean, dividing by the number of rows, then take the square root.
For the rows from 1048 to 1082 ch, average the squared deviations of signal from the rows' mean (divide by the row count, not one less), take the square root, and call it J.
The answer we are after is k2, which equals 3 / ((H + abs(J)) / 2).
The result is 42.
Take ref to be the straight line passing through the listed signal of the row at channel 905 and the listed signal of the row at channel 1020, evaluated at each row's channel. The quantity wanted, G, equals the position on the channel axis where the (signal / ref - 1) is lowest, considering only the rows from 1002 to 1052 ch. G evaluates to 1015 ch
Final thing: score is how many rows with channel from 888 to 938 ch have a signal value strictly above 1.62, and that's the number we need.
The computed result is 1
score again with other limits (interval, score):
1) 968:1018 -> 6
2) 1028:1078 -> 9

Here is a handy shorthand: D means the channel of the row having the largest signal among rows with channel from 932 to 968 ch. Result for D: 940 ch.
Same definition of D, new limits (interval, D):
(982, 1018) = 1010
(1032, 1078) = 1065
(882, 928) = 910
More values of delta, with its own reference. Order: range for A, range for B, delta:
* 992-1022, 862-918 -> 5.22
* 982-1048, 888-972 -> 5.20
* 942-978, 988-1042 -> 4.98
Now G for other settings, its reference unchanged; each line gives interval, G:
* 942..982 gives 955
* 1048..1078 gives 1075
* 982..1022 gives 1015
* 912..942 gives 925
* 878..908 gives 885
